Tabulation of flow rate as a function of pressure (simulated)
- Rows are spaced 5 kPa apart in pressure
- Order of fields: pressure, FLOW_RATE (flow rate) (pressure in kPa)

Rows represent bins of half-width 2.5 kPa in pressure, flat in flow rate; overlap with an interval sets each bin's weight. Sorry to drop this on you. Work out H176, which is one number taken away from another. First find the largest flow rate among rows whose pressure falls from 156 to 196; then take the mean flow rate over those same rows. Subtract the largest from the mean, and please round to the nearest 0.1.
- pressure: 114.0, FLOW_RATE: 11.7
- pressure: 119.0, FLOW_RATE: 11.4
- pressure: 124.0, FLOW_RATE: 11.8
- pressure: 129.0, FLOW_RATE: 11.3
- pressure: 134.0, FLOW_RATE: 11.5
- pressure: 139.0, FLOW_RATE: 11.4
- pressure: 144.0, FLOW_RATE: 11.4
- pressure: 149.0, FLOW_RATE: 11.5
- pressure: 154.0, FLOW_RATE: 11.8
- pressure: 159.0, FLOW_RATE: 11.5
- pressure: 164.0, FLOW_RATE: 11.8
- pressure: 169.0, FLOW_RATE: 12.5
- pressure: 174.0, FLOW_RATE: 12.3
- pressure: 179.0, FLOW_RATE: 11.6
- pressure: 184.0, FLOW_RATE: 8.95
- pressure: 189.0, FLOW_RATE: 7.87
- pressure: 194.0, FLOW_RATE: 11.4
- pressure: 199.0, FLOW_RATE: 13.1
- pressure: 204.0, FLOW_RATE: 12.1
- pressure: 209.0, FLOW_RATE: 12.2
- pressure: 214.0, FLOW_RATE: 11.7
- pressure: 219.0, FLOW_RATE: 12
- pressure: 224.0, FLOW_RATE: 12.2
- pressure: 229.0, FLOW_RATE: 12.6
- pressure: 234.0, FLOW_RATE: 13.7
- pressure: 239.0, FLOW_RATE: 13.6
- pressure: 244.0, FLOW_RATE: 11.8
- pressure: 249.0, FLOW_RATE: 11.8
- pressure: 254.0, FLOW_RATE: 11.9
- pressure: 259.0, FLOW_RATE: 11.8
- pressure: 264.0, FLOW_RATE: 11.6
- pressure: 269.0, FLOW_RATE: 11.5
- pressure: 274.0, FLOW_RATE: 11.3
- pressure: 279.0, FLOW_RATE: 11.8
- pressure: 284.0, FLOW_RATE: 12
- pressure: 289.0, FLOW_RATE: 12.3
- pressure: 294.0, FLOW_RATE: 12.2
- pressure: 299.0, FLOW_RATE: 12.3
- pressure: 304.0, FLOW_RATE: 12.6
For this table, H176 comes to -1.5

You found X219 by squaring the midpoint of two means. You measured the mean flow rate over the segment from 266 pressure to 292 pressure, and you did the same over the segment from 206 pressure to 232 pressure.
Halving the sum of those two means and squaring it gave 143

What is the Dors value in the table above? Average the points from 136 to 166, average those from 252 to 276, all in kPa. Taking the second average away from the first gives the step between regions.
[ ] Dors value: -0.1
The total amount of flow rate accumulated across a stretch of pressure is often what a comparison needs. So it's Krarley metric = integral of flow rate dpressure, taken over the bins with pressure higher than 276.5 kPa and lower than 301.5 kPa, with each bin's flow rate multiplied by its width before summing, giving 303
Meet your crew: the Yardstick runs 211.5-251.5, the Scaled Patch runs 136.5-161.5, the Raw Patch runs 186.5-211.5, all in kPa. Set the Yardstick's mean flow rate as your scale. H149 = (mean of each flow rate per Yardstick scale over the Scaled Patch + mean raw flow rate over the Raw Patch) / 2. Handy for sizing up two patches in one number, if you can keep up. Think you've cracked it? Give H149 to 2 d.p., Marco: 6.13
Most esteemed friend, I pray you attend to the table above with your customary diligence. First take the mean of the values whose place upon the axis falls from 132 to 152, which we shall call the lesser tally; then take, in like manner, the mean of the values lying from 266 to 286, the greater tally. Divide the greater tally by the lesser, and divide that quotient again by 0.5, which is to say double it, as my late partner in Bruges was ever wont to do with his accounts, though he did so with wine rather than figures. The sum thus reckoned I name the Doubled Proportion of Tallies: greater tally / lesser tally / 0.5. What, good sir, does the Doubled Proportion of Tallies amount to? 2.03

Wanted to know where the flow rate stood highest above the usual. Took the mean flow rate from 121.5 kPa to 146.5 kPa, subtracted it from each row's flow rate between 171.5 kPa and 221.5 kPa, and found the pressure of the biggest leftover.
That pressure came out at 199.0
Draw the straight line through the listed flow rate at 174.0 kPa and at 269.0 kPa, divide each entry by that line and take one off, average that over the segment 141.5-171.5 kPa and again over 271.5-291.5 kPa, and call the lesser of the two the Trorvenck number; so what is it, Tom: -0.056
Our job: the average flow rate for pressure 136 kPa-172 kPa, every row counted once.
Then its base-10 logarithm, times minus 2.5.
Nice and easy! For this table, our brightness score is -2.67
